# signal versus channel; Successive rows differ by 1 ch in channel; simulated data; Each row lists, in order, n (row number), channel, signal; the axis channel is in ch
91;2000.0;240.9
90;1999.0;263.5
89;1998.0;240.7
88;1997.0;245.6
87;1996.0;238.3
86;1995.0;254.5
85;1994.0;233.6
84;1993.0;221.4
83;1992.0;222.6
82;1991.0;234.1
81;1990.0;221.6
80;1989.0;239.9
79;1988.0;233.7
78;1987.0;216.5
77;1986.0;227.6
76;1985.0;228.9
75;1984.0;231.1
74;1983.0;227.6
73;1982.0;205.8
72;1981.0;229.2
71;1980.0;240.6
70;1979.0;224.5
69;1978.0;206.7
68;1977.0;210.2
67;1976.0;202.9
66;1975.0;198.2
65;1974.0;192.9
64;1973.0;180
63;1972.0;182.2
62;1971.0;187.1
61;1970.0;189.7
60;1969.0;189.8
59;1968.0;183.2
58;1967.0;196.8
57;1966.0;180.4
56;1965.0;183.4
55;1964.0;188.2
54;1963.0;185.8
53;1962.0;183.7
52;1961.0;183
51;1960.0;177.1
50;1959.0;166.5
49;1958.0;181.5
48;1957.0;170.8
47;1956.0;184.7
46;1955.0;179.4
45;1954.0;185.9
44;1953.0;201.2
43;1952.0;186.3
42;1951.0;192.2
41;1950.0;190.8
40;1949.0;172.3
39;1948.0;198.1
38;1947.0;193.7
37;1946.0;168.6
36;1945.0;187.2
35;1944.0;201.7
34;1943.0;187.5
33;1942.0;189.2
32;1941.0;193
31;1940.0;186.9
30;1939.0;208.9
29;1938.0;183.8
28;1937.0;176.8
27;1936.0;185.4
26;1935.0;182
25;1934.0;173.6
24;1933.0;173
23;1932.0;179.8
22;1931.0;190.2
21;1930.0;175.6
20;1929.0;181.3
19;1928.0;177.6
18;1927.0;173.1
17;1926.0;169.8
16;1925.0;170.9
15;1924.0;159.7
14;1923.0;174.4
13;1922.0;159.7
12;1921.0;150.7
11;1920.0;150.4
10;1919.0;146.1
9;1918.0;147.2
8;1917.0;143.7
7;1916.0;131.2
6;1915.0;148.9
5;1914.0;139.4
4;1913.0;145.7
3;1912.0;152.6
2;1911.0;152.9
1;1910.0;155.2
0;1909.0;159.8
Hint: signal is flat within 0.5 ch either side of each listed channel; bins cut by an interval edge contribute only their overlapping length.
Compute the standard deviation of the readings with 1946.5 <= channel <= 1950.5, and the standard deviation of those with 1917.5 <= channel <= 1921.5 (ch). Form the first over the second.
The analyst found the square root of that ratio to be 2.2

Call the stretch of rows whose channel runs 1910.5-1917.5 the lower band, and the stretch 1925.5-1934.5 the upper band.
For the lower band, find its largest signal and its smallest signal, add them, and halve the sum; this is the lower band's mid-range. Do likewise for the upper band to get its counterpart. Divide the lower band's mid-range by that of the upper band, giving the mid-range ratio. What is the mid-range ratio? 0.79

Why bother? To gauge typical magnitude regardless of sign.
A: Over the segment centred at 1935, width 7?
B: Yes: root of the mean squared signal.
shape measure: 179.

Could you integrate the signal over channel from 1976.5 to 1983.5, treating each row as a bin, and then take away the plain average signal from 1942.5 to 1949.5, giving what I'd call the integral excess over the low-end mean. 1358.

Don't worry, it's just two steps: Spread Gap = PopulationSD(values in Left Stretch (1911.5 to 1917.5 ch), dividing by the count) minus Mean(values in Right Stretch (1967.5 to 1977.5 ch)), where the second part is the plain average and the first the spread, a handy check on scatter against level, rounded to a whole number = -185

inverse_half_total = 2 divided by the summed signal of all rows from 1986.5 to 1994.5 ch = 0.0011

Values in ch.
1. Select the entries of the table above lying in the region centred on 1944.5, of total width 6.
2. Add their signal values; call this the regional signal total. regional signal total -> 1128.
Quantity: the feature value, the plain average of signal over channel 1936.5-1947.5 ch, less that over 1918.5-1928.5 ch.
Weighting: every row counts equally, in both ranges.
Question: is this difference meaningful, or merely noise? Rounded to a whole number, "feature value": 26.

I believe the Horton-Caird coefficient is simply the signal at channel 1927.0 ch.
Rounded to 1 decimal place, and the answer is 173.1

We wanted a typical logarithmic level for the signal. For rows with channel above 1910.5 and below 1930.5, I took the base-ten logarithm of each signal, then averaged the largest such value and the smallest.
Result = 2.19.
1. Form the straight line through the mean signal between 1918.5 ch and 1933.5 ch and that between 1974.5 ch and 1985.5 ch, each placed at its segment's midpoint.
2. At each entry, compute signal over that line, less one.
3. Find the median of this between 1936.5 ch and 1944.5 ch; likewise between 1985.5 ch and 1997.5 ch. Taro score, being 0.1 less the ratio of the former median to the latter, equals -1.6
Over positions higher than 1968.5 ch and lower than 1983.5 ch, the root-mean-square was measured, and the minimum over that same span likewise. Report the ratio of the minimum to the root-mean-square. 0.877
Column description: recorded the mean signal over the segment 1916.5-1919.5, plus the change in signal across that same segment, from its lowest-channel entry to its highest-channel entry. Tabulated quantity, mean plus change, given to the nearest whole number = 148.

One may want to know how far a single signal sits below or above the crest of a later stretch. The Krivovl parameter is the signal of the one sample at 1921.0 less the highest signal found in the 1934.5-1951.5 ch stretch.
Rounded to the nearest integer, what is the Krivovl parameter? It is -58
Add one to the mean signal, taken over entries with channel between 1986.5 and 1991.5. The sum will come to 230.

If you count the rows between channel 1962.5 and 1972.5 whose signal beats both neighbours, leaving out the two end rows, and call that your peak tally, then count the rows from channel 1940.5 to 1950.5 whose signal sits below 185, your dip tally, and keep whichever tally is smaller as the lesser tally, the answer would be 2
